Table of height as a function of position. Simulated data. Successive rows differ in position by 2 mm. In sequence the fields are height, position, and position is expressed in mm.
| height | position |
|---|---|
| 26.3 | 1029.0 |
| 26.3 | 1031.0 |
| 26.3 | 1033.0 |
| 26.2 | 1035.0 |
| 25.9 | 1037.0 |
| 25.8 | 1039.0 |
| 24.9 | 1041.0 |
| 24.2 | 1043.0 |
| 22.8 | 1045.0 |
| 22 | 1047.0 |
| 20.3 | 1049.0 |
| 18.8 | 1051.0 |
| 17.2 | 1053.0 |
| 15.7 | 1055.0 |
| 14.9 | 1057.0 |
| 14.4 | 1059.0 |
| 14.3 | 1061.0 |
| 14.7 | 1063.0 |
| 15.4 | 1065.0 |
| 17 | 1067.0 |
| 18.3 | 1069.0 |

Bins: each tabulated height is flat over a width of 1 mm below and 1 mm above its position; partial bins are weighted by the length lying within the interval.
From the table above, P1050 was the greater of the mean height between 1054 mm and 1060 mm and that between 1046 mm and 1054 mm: 19.6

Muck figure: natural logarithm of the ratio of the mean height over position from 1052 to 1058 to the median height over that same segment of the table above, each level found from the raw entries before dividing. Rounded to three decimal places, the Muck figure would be 0.015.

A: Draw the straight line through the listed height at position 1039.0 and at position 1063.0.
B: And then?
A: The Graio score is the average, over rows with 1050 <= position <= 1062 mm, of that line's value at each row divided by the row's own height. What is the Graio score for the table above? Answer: 1.13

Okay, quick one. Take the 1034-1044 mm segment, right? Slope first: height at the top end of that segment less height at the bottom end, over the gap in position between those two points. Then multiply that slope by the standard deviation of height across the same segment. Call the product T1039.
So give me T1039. -0.2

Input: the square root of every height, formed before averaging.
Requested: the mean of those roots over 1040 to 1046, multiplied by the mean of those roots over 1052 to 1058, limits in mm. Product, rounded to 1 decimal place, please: 19.5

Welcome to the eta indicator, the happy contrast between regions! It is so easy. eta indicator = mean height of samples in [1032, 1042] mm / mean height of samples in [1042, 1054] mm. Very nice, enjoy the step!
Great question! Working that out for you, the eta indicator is 1.24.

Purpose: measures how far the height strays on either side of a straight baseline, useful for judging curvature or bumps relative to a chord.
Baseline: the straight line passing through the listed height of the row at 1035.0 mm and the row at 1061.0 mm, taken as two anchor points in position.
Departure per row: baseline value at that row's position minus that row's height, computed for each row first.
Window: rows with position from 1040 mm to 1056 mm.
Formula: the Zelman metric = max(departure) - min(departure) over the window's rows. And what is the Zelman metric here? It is 3.0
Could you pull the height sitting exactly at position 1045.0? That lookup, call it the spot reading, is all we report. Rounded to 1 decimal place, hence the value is 22.8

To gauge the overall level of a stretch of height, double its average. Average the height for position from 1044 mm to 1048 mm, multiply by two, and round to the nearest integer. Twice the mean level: 45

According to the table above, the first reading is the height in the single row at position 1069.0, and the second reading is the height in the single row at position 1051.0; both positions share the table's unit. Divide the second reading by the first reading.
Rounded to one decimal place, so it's 1.0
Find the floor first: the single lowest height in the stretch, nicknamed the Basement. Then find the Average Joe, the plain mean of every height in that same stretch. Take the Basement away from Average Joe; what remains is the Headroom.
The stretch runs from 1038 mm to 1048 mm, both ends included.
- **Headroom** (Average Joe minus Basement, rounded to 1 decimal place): 1.9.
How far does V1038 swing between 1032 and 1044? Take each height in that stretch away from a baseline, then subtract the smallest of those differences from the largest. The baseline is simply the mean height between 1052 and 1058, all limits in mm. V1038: 2.1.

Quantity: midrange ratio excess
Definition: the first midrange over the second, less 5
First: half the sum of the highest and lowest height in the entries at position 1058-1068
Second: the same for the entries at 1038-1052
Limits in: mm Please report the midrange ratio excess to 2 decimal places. -4.30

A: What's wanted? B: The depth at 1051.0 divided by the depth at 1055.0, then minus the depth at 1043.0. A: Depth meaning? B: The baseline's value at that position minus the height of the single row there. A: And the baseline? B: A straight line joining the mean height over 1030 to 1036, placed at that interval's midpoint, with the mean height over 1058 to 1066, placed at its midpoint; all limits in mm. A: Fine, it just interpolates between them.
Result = 2.1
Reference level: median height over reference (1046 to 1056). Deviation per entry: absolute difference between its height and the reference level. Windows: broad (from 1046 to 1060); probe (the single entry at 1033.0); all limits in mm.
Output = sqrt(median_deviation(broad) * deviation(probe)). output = 4.8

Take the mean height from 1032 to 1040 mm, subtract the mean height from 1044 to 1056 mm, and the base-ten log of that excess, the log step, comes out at 0.82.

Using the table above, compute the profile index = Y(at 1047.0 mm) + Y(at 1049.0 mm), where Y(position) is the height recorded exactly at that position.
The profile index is 42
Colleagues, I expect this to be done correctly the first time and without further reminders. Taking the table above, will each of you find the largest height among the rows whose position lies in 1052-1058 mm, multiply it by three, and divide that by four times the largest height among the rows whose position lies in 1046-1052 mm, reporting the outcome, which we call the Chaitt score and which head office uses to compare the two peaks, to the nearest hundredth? 0.59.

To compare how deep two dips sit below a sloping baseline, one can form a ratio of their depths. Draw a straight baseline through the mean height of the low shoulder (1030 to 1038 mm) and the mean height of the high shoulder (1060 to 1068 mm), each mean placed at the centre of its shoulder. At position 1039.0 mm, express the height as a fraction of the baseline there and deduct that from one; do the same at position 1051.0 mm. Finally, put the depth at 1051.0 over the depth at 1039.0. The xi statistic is -1.1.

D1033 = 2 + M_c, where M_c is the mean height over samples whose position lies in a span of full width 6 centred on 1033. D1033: 28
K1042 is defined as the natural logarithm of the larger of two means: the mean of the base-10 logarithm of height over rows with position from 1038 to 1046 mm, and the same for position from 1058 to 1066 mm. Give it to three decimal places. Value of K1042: 0.327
